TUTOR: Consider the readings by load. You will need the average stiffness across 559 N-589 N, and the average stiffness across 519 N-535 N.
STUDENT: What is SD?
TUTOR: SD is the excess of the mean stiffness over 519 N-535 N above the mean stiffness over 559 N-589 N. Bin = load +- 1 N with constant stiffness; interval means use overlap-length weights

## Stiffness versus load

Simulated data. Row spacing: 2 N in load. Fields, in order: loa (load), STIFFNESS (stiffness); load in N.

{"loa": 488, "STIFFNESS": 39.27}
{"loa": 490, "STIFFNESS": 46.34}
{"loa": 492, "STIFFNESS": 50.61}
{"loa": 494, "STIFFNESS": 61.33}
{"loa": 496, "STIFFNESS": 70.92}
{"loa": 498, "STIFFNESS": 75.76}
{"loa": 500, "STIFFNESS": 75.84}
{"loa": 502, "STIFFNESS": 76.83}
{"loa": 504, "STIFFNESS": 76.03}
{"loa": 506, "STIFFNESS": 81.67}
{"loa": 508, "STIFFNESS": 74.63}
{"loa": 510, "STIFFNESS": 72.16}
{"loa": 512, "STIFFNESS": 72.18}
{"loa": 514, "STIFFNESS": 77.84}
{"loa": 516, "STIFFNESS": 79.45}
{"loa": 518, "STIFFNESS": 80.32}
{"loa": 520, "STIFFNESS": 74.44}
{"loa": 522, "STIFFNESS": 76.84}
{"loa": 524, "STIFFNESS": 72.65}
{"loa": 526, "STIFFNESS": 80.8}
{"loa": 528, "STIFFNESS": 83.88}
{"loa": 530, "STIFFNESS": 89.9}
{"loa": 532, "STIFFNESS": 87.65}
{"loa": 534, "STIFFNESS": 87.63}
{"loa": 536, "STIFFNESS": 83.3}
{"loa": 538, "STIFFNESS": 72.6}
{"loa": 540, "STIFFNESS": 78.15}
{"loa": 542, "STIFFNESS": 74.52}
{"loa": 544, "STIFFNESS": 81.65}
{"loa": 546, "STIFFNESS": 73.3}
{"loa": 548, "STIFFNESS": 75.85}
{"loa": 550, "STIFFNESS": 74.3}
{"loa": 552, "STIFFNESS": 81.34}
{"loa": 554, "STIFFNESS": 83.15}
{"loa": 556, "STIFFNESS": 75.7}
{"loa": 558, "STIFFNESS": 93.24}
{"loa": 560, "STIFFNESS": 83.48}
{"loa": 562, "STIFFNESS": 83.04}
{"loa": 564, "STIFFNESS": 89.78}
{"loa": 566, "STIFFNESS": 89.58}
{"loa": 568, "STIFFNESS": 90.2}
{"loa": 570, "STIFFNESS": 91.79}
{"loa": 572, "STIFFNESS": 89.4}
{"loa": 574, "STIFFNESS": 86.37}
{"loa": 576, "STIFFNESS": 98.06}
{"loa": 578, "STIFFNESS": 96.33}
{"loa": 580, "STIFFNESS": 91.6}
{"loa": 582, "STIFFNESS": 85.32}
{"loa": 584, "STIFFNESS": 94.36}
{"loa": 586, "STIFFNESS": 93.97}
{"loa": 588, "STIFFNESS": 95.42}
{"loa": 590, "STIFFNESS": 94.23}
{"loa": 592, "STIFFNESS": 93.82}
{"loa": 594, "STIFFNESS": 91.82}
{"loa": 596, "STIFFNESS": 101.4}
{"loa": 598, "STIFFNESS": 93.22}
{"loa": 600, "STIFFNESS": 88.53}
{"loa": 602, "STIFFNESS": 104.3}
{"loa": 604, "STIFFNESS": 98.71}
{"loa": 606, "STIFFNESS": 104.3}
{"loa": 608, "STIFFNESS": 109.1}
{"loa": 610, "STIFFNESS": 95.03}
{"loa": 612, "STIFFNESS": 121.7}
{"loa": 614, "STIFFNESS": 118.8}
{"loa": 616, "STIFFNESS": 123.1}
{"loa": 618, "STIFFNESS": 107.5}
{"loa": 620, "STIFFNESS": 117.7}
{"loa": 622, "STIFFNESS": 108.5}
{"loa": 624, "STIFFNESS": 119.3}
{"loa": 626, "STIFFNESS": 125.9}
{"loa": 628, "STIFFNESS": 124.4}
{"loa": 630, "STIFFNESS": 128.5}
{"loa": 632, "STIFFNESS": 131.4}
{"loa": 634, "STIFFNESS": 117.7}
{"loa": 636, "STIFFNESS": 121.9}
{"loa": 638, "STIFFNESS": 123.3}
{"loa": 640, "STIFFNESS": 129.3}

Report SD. -9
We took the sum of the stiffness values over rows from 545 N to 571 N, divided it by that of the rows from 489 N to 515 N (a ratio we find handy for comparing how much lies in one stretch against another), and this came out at 1.19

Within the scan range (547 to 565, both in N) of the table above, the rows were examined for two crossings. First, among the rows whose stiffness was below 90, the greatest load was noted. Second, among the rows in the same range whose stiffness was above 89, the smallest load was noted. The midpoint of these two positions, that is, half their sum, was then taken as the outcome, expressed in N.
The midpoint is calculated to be 561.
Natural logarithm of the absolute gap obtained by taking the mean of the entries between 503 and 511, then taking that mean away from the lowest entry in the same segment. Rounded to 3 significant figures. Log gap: 1.38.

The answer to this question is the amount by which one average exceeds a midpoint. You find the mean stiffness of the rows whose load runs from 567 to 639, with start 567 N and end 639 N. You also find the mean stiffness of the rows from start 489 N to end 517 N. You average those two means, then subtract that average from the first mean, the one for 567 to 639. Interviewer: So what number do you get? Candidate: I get 17.0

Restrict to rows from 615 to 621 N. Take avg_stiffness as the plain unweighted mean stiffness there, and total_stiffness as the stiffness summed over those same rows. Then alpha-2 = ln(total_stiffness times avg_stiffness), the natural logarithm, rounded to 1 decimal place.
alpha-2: 10.6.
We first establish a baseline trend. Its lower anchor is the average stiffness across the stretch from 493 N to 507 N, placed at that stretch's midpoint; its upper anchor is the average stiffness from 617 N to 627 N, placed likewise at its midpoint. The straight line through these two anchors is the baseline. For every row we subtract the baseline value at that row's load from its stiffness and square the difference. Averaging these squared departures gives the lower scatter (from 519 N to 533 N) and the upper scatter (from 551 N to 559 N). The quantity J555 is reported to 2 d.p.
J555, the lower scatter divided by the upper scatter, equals 0.23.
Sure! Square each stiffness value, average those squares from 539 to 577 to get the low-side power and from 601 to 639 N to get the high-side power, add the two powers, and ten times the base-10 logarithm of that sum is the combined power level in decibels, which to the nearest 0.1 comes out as 43.1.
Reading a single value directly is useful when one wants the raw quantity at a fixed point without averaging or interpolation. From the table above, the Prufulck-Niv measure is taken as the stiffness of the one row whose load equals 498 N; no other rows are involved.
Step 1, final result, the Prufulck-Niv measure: 75.76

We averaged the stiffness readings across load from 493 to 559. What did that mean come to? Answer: 78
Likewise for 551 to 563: 83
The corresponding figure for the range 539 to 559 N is 79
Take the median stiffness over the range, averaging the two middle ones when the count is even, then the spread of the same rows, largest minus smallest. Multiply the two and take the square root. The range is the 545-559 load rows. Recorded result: 39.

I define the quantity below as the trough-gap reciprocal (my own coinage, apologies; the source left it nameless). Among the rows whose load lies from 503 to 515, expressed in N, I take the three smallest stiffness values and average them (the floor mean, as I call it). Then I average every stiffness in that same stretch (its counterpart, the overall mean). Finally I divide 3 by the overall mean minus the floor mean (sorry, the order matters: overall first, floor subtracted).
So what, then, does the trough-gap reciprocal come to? 1.1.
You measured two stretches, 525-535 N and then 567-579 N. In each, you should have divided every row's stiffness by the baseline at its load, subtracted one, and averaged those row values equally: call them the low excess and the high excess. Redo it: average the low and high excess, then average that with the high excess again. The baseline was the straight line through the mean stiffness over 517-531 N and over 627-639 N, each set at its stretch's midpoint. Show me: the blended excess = -0.048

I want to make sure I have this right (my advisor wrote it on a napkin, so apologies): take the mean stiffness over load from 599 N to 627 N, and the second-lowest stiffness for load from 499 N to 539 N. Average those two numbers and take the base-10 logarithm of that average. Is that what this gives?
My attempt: 1.96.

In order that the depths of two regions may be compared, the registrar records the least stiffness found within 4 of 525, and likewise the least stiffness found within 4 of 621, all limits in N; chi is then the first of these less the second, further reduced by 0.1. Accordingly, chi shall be -35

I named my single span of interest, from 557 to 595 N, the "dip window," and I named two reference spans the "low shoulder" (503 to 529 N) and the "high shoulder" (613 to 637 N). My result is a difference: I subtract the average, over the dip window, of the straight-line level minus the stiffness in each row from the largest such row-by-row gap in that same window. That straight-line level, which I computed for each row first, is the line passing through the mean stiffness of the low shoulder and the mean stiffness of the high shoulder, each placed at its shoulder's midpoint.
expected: 8.2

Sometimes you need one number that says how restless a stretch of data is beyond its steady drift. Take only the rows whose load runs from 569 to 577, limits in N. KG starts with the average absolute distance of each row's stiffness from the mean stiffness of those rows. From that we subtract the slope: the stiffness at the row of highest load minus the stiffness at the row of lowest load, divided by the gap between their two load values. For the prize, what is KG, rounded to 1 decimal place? 2.5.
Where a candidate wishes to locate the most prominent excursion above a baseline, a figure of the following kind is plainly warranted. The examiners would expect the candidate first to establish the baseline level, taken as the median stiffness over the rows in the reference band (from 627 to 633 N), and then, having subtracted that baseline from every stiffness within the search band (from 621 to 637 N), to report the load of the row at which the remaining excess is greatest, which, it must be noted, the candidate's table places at 632 N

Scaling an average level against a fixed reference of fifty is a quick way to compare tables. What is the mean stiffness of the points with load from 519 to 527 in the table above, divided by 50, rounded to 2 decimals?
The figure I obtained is 1.52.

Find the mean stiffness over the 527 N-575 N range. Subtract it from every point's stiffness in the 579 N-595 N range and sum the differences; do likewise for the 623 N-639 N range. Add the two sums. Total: 400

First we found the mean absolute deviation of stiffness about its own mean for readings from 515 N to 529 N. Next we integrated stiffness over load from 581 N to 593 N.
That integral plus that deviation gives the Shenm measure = 1117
